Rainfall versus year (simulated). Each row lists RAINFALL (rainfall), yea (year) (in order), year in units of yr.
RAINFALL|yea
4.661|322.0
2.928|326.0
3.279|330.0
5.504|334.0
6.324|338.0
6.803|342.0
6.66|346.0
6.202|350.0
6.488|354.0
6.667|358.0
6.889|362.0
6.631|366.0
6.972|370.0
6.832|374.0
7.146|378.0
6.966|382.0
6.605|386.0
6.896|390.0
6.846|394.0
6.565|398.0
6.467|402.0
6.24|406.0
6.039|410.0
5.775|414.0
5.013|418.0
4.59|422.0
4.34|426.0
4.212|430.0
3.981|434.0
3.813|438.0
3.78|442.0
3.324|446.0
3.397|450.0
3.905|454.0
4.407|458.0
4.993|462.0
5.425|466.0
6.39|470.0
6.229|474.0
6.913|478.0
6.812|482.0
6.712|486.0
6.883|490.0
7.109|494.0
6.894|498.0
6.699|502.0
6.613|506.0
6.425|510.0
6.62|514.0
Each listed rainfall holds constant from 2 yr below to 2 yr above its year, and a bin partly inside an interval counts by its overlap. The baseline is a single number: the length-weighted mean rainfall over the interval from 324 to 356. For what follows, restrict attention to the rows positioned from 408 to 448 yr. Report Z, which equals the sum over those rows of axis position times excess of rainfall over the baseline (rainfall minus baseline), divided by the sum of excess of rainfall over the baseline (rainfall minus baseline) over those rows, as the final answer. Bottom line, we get 436.9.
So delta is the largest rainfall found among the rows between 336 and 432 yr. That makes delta 7.146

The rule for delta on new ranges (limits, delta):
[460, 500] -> 7.109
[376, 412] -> 7.146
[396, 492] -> 6.913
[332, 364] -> 6.889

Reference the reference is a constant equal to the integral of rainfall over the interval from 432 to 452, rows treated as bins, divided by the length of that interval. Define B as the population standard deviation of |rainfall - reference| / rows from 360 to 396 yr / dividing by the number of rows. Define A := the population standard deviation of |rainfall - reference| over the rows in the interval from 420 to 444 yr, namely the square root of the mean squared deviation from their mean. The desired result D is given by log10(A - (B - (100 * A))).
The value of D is 1.47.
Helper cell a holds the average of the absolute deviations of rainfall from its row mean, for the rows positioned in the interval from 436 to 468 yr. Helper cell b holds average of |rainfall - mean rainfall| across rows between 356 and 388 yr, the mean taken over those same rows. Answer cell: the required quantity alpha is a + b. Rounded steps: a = 0.61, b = 0.15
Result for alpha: 0.76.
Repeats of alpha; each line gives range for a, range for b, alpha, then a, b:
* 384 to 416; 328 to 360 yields 1.11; 0.31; 0.80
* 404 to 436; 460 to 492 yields 1.30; 0.75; 0.56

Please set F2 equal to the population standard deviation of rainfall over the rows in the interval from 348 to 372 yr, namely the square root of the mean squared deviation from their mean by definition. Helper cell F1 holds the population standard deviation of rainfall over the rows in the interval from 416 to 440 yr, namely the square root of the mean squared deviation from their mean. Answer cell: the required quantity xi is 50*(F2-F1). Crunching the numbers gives -7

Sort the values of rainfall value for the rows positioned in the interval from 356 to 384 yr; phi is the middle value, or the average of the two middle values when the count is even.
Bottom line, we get 6.9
